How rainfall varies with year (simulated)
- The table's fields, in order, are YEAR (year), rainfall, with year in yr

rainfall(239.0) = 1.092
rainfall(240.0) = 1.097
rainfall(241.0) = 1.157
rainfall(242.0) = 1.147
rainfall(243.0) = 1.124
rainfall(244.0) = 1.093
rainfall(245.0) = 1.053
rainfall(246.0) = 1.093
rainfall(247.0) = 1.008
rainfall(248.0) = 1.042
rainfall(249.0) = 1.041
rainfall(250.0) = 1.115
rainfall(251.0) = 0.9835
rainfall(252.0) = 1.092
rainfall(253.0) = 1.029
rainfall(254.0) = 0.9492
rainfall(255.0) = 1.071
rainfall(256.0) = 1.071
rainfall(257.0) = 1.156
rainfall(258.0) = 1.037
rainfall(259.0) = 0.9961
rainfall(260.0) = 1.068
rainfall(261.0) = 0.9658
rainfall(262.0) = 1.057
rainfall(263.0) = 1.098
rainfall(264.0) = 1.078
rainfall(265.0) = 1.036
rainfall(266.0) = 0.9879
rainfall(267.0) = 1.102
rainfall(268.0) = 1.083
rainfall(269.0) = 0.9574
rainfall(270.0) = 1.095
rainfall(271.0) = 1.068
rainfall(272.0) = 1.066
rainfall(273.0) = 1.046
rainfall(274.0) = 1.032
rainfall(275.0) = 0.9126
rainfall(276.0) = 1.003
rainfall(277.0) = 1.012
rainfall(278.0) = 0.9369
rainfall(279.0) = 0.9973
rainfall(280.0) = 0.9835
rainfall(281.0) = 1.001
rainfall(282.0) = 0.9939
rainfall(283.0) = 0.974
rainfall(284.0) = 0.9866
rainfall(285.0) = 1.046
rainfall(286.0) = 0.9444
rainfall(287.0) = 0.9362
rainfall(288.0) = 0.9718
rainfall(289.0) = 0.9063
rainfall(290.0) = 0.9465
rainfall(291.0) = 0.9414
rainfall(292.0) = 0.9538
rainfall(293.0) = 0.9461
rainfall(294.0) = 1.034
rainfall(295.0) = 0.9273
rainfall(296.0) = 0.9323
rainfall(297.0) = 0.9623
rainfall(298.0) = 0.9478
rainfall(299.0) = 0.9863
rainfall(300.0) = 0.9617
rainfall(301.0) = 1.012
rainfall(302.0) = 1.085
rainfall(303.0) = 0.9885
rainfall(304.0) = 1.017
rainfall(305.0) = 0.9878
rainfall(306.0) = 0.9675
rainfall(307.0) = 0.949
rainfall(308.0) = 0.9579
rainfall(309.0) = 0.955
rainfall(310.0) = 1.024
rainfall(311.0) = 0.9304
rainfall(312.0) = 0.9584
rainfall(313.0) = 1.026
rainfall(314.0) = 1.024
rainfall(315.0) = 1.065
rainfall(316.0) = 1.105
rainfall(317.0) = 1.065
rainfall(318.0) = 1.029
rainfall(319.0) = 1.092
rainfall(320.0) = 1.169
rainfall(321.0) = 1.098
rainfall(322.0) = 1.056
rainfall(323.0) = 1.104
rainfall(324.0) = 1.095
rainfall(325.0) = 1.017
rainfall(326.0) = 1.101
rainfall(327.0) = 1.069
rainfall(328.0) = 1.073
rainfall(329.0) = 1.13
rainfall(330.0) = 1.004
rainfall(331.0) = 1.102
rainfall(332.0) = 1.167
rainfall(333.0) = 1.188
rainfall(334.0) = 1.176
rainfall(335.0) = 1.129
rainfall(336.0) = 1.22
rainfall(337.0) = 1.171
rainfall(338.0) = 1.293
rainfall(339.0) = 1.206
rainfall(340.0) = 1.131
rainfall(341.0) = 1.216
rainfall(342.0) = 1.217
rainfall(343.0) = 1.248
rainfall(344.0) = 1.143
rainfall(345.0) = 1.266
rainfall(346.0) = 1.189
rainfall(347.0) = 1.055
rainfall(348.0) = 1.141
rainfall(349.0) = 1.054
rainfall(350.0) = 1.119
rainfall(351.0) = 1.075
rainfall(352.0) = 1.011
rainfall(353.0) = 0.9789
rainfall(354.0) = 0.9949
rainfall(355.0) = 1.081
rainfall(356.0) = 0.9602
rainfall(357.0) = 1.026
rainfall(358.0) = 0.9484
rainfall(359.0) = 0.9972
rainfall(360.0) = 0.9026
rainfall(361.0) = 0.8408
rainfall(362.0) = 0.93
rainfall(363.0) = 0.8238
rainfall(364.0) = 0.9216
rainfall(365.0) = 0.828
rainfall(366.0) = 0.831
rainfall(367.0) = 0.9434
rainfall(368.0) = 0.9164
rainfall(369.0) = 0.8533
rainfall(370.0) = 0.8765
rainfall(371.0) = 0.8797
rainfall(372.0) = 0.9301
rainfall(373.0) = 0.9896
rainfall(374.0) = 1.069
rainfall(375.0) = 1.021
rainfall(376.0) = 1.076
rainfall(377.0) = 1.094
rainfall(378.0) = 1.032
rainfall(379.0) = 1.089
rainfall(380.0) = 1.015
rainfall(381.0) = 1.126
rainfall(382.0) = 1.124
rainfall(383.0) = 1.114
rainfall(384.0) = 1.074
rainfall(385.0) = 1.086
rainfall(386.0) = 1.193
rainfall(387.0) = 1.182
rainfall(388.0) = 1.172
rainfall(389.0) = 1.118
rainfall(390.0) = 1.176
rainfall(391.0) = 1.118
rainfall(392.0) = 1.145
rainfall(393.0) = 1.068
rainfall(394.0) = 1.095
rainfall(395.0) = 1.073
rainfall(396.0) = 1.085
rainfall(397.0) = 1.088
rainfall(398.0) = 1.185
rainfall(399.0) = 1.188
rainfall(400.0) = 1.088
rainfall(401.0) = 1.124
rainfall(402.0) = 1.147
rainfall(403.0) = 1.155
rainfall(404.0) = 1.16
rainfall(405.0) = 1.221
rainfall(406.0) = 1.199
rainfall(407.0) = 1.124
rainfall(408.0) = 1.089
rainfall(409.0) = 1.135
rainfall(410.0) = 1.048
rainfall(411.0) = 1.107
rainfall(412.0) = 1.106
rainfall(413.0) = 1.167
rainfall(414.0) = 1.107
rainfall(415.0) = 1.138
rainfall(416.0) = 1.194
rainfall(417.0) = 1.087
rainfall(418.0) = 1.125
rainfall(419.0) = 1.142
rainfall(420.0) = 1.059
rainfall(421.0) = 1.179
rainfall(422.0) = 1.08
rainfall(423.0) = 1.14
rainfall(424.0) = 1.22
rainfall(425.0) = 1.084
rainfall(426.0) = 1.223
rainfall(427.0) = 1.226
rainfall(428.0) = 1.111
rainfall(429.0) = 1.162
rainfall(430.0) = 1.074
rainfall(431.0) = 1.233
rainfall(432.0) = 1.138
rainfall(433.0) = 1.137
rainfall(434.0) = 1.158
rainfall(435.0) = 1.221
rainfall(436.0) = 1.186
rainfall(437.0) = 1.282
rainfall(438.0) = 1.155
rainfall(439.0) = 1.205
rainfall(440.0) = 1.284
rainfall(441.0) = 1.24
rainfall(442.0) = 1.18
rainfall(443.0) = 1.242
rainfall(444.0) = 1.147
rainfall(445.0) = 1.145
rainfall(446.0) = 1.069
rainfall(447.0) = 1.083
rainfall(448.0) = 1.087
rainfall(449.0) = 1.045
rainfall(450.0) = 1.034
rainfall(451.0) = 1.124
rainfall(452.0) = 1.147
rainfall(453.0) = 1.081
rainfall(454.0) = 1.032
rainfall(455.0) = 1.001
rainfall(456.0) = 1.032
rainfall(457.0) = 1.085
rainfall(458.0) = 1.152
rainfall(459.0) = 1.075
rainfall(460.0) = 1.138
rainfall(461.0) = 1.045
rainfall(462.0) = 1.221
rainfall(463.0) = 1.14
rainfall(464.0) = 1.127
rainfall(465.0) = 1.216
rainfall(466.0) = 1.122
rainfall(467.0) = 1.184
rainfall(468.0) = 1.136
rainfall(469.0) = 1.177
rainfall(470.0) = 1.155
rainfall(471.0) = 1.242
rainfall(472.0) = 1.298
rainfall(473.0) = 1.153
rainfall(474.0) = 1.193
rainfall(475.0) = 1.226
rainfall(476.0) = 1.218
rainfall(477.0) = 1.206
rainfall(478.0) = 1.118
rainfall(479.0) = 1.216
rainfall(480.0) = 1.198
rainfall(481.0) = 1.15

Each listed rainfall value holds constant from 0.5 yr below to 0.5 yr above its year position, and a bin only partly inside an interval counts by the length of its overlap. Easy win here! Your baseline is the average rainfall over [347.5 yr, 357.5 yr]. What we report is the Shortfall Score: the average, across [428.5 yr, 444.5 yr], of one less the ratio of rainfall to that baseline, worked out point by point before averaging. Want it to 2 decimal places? -0.14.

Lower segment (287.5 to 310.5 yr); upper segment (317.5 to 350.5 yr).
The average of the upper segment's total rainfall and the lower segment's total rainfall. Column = 30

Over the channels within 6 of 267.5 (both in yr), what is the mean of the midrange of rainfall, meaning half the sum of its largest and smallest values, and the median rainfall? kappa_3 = 1.048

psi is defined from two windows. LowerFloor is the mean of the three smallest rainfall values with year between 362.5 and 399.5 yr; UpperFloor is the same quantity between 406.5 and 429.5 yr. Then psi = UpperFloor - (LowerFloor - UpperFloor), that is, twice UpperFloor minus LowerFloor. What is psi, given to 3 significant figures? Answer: 1.30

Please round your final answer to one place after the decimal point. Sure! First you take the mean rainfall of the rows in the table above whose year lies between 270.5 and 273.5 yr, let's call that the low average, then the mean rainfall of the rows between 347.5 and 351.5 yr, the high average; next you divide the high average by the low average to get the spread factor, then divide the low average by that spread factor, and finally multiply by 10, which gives 10.2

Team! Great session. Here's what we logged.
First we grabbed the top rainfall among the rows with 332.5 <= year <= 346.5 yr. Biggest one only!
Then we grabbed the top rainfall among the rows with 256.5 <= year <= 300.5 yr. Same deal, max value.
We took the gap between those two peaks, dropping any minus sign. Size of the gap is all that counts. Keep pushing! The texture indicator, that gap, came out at 0.14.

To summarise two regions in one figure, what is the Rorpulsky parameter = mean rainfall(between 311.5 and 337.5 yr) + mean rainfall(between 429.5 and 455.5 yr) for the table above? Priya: 2.24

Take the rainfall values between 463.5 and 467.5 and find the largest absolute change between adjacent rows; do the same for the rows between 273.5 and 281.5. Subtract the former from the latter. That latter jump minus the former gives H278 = 0.025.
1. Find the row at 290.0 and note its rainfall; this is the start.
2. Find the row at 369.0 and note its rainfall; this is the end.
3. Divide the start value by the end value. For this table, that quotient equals 1.11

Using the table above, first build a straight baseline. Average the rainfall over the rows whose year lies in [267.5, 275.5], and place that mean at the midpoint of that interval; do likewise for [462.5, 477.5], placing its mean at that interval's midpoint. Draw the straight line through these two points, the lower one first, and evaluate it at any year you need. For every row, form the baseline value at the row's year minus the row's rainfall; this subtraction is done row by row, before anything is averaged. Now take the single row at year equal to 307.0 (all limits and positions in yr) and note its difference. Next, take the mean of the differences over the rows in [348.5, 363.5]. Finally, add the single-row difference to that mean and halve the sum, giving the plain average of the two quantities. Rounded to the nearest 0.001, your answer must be 0.113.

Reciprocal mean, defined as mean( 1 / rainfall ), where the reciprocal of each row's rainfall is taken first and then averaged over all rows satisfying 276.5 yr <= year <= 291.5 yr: 1.03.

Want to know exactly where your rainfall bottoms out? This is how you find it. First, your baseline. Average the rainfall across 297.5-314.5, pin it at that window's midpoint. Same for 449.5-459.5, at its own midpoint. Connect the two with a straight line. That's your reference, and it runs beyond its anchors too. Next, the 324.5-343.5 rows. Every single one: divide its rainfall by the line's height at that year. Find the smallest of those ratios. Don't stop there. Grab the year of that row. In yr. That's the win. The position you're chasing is 330.0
